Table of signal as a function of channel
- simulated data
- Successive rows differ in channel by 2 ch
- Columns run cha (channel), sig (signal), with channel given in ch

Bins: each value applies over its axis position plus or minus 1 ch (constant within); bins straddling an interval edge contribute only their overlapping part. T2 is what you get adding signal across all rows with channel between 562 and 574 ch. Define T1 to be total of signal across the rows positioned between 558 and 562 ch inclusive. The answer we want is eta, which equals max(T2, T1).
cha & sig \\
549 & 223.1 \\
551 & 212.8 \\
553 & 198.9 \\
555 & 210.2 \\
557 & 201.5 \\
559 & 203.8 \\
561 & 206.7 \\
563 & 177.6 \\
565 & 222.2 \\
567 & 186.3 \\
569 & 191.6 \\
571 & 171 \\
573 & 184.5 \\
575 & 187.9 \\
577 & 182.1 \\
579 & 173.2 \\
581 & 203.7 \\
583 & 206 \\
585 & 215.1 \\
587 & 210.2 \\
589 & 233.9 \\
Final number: 1133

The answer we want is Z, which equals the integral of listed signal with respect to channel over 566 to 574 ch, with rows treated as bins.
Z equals 1467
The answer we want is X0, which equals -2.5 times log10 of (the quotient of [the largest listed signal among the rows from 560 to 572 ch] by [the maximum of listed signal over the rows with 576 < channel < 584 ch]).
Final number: -0.08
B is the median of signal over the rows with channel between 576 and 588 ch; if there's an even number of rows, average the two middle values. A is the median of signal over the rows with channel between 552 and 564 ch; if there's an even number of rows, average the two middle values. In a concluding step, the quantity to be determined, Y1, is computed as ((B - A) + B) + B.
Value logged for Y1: 412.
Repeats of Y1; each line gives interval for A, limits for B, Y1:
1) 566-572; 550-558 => 431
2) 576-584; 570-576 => 361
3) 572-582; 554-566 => 431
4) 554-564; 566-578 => 352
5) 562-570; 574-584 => 375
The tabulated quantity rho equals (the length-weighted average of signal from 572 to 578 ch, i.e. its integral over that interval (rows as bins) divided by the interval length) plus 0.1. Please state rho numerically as 185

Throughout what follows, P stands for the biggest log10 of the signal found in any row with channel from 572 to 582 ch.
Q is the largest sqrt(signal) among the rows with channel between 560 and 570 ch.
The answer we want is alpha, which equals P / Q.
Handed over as 0.155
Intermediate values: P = 2.31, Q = 14.91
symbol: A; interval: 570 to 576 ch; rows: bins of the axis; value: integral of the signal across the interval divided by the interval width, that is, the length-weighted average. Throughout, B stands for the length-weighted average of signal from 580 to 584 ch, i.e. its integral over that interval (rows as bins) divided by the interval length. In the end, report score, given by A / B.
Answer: 0.88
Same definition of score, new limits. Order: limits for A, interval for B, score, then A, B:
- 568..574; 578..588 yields 0.90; 182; 202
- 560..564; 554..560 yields 0.94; 192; 205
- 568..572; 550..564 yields 0.90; 181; 202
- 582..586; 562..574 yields 1.11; 211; 189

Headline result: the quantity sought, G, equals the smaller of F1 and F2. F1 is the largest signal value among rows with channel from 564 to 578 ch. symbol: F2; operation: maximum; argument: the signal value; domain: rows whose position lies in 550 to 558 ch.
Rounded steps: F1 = 222.2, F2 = 212.8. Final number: 213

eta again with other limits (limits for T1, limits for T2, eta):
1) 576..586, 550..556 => 980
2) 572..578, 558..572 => 1359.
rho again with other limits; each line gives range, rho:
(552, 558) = 204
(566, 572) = 183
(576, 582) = 186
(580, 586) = 208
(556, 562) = 204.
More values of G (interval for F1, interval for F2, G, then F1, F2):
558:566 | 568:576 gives 192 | 222.2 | 191.6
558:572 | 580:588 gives 215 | 222.2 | 215.1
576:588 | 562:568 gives 215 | 215.1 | 222.2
